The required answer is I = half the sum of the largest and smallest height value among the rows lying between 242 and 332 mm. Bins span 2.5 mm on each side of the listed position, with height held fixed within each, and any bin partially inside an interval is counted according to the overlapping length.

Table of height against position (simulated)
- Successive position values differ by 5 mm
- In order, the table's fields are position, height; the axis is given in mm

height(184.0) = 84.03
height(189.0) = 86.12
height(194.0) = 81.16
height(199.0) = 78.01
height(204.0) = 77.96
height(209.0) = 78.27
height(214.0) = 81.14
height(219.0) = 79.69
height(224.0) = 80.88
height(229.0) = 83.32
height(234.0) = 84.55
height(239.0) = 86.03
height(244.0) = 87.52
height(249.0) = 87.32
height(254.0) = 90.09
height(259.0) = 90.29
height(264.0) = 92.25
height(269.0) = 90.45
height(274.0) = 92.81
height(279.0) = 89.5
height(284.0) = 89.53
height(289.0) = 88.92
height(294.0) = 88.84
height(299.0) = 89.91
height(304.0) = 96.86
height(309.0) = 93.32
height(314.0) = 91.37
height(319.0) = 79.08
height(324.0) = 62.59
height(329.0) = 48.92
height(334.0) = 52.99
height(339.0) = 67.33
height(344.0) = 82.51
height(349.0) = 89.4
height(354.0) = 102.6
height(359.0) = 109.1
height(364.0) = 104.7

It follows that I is 73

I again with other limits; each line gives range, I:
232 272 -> 88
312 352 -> 70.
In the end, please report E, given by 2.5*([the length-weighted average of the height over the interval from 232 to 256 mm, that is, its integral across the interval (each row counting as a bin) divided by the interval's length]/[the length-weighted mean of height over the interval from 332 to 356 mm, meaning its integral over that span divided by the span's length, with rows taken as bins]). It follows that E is 2.76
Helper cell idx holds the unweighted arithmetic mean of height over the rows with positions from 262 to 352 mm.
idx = 83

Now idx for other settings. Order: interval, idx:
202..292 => 86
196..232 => 80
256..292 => 91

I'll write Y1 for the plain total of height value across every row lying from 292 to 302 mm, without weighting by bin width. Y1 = 179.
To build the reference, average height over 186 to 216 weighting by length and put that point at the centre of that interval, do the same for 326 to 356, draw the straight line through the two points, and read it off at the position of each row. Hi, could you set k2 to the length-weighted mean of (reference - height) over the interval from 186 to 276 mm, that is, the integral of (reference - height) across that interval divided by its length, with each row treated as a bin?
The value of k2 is -5.9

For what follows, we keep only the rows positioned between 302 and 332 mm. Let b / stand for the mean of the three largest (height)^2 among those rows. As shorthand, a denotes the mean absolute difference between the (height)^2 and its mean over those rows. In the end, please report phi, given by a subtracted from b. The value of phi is 6501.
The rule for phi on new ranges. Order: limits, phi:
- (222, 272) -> 7785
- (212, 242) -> 6828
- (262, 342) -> 7032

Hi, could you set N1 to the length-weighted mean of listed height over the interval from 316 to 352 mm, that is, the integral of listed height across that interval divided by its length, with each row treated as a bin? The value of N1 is 70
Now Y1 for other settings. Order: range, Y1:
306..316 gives 185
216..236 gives 328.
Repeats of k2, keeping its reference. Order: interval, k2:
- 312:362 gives -5.2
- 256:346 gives -7.3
